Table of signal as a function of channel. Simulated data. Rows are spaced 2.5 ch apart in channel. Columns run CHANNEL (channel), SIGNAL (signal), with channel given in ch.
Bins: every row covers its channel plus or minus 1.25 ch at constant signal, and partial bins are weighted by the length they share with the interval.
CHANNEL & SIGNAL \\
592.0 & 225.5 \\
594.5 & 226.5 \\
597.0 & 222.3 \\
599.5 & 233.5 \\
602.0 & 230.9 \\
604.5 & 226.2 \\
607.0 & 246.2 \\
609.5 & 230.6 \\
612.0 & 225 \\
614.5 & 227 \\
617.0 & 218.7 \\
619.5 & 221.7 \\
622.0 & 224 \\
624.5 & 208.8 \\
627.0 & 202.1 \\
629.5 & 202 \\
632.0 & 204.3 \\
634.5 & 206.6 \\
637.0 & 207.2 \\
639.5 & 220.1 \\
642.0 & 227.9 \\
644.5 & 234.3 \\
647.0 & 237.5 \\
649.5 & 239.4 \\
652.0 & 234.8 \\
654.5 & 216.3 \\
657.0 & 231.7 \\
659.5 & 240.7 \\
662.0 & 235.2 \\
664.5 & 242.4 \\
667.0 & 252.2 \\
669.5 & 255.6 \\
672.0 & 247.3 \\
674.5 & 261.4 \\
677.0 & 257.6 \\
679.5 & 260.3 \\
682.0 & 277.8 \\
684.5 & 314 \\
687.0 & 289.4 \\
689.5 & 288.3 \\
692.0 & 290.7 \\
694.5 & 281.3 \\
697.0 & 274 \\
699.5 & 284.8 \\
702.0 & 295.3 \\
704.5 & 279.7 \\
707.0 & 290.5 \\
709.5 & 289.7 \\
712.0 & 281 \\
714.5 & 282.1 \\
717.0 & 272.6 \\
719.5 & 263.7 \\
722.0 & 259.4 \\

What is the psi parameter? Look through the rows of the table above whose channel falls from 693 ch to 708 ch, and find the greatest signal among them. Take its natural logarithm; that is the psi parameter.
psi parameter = 5.69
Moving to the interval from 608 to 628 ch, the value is 5.44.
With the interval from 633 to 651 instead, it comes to 5.48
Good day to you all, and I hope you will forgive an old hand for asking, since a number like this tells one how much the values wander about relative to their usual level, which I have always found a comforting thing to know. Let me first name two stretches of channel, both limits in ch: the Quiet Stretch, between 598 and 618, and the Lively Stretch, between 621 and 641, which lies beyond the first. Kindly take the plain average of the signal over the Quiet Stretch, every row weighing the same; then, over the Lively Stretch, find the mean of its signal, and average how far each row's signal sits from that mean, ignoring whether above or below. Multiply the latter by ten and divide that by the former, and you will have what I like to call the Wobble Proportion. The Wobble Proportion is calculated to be 0.276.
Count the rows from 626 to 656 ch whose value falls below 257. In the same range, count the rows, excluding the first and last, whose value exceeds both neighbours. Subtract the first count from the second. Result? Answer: -11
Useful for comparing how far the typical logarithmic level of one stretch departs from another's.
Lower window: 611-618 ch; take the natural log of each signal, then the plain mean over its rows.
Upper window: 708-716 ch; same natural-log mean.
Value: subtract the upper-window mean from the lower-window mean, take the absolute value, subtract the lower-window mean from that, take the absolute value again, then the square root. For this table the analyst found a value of 2.274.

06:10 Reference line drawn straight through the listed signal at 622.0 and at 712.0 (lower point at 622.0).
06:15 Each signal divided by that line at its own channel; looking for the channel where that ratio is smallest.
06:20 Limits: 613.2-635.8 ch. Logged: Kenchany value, 629.5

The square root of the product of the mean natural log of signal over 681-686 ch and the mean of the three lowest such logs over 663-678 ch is 5.60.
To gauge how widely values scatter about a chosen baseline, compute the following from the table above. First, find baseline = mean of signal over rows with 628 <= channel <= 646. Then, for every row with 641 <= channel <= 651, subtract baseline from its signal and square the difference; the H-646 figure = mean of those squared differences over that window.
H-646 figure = 425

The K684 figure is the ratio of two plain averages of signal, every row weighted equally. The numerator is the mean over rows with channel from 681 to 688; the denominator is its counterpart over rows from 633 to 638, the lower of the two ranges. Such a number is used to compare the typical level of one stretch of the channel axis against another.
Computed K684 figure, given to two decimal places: 1.42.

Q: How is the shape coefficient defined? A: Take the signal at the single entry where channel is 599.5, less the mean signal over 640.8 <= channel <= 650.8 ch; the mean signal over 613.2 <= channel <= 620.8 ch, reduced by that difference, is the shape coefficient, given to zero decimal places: 224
